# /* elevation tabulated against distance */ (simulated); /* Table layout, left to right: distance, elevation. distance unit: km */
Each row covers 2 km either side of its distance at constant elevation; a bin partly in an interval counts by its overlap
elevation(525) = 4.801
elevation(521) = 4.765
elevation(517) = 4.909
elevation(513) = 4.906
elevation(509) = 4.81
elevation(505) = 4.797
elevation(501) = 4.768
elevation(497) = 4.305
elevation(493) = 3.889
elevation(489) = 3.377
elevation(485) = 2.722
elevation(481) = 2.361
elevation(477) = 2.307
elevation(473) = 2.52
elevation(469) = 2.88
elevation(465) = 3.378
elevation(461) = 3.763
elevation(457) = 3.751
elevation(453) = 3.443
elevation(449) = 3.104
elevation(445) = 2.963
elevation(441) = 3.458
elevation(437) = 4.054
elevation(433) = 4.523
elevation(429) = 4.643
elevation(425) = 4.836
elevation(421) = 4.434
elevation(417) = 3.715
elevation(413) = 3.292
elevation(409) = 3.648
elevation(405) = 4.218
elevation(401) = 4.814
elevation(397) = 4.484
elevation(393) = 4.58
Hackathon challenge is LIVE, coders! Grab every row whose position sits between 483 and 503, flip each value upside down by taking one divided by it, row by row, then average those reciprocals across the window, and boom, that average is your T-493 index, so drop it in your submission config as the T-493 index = 0.27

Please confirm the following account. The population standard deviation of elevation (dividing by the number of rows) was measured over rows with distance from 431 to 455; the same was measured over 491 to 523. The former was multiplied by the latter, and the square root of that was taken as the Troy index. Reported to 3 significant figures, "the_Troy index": 0.426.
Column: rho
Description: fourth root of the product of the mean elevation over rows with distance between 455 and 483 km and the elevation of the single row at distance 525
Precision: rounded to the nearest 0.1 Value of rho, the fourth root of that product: 1.9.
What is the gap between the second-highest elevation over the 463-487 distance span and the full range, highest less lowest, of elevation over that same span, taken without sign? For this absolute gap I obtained 1.8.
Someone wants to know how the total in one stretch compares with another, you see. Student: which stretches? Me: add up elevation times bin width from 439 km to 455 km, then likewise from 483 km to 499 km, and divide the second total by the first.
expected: 1.10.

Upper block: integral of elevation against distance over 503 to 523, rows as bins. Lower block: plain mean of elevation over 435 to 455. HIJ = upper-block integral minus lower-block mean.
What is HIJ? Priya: 93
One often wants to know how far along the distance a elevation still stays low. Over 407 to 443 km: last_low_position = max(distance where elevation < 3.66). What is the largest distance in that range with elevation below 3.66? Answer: 441 km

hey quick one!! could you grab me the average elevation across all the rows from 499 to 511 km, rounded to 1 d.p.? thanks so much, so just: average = 4.8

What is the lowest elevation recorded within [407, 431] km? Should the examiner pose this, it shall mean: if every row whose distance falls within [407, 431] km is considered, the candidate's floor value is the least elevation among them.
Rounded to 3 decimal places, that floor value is 3.292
